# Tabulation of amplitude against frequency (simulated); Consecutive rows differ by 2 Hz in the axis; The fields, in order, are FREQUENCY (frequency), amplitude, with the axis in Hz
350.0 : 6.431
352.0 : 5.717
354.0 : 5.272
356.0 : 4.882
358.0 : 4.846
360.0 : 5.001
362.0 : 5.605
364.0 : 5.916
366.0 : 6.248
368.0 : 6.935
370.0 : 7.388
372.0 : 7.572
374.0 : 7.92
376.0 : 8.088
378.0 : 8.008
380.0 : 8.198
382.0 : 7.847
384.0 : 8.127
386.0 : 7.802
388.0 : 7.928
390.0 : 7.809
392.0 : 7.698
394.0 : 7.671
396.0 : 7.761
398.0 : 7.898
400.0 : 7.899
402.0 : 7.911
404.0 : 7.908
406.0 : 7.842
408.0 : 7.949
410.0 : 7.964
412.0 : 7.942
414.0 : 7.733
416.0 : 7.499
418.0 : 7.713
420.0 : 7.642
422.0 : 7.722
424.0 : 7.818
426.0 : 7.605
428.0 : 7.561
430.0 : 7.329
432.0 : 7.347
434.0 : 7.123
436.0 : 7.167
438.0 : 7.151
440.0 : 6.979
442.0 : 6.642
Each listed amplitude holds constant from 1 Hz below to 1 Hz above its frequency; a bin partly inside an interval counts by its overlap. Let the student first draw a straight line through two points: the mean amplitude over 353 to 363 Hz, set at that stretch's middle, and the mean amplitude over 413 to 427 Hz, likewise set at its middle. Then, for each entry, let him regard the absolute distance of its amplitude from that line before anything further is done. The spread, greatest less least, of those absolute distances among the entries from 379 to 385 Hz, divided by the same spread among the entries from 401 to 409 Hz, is 1.9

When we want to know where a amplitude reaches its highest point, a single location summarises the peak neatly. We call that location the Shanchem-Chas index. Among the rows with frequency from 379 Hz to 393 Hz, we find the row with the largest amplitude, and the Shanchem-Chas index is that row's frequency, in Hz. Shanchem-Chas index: 380.0 Hz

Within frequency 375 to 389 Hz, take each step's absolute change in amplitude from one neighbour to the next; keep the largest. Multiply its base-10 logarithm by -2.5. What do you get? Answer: 1.1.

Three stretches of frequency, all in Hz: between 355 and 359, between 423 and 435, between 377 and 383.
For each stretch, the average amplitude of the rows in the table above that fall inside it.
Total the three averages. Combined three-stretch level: 20.3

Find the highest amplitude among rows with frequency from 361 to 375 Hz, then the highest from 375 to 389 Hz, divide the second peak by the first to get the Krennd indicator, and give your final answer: 1.04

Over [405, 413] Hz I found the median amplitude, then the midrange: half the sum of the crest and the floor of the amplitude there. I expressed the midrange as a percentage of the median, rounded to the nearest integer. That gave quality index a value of 99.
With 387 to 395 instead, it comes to 101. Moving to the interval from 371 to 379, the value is 98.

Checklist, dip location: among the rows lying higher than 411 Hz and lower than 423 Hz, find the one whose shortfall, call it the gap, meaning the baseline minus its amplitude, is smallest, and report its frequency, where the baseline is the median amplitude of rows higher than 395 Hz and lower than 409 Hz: 412.0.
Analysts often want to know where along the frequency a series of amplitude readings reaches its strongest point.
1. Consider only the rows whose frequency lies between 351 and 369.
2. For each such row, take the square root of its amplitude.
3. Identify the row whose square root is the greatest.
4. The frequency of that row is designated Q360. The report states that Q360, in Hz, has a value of 368.0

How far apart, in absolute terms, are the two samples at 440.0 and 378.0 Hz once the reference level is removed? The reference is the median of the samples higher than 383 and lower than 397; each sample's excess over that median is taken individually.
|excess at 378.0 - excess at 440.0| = 1.0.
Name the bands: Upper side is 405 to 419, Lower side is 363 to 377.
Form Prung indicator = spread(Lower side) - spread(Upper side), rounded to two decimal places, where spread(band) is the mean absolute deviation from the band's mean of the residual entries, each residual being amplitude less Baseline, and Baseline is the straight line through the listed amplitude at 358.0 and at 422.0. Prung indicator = 0.23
